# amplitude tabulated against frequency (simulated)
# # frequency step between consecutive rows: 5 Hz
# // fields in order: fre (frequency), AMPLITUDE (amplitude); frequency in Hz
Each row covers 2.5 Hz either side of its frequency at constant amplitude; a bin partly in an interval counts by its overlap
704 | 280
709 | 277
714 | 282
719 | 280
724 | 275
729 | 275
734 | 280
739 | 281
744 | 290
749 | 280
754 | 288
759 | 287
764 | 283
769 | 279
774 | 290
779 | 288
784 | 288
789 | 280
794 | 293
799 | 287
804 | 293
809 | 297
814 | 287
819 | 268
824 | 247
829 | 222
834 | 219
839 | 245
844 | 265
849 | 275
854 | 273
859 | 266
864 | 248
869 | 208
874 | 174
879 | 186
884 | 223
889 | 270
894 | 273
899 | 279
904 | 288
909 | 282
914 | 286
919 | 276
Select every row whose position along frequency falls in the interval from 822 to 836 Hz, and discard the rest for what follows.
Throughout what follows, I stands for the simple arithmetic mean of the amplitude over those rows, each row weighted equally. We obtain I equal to 229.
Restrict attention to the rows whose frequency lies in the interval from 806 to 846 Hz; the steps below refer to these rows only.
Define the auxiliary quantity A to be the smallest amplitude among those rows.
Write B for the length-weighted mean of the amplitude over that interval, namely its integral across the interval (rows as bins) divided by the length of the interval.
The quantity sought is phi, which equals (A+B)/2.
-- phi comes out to 238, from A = 219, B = 257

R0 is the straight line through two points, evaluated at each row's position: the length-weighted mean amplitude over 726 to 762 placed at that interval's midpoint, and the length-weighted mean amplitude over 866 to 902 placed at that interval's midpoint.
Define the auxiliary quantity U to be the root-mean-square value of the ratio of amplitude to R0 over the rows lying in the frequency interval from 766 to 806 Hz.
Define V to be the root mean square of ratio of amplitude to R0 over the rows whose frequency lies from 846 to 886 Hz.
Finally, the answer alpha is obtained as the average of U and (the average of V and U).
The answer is 1.05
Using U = 1.08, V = 0.98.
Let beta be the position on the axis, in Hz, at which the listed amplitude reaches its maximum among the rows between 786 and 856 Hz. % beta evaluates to 809 Hz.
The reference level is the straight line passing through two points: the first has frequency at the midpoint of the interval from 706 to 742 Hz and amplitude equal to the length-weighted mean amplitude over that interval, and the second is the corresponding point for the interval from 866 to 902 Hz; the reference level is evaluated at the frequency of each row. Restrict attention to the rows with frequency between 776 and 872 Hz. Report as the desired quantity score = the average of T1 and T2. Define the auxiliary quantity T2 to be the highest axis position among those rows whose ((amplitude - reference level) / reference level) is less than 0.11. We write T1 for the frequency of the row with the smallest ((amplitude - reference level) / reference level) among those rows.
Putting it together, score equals 869.0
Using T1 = 869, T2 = 869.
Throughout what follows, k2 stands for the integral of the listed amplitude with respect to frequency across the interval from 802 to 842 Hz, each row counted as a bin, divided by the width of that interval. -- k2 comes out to 259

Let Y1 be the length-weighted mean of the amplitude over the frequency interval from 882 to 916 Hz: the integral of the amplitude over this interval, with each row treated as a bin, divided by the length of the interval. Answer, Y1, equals 272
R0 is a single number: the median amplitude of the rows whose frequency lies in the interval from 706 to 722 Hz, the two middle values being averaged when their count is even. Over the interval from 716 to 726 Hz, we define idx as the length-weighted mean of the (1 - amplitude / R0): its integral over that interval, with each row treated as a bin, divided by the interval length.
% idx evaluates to 0.01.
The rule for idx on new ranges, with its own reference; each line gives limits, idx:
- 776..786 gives -0.03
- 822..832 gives 0.17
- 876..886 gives 0.28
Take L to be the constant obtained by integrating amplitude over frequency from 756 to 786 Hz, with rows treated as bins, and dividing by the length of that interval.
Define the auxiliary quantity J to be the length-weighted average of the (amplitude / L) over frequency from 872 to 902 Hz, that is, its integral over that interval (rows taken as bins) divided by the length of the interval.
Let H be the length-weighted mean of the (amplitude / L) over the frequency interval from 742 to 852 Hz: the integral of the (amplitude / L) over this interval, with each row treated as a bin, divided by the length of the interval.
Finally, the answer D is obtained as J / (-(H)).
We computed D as -0.86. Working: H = 0.96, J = 0.83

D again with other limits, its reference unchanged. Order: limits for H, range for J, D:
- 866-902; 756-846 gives -1.18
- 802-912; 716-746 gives -1.10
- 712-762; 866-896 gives -0.79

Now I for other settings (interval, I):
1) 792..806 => 291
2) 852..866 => 262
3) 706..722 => 280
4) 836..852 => 262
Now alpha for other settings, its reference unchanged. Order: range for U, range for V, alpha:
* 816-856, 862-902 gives 1.02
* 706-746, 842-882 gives 0.98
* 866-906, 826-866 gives 1.05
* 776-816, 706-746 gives 1.07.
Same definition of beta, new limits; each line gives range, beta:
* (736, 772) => 744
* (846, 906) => 904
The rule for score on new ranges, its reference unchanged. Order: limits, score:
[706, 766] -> 736.5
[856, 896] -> 879.0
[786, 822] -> 819.0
